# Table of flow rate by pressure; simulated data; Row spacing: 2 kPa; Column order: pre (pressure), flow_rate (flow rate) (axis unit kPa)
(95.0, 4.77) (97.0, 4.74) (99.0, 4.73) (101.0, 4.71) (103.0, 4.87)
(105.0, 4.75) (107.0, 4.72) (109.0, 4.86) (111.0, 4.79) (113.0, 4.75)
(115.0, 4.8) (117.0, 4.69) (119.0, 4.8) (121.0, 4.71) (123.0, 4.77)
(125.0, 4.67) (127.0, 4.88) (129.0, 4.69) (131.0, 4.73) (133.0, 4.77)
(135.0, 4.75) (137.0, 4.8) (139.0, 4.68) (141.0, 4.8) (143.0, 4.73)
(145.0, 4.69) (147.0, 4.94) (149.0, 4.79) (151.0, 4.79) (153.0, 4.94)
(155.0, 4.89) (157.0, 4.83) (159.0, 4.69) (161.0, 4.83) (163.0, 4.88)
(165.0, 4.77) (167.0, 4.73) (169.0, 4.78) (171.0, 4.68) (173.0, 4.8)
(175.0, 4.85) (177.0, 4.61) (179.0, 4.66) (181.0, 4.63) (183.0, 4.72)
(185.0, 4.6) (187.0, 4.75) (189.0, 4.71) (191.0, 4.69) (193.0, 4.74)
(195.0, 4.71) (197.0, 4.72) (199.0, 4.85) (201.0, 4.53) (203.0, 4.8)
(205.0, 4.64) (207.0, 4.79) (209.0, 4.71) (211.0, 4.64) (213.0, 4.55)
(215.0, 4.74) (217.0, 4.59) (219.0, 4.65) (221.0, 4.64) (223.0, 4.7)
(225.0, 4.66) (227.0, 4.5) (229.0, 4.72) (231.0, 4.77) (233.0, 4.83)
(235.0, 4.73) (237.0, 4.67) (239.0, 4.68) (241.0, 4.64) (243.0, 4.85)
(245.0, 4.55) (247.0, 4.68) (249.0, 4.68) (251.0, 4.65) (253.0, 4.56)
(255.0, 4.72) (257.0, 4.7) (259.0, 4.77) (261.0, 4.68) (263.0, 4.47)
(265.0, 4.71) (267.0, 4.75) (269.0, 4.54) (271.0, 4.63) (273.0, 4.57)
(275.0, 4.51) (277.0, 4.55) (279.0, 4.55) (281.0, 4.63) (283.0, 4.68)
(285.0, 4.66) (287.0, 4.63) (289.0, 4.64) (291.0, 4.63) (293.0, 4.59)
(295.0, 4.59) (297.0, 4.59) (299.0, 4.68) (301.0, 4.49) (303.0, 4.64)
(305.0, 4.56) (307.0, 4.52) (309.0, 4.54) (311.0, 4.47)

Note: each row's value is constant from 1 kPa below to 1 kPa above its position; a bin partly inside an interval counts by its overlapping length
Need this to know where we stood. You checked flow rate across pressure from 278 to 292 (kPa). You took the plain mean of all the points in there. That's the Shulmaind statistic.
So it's 4.63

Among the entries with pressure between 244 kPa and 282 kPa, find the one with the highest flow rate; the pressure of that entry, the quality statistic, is 259.0 kPa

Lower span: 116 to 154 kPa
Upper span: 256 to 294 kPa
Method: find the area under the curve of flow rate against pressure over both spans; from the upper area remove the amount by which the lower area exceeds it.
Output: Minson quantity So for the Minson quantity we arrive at 170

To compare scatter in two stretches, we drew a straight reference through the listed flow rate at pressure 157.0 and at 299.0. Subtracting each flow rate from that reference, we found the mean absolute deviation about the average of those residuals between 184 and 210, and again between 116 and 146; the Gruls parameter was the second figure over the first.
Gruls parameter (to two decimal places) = 0.78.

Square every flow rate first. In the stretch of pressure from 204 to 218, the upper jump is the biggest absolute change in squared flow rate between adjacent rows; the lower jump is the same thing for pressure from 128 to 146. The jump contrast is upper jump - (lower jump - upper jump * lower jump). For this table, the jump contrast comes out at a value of 2.64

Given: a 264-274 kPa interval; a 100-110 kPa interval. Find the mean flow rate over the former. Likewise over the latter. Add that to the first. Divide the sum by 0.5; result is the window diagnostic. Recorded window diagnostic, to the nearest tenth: 18.8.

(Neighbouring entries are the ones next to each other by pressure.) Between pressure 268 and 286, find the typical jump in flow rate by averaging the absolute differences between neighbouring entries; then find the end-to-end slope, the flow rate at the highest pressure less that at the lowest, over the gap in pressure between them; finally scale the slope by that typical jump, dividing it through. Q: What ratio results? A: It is 0.15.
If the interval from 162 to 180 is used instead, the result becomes -0.14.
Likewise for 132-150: 0.01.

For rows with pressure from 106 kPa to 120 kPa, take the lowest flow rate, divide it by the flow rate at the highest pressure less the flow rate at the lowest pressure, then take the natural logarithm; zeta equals 4.1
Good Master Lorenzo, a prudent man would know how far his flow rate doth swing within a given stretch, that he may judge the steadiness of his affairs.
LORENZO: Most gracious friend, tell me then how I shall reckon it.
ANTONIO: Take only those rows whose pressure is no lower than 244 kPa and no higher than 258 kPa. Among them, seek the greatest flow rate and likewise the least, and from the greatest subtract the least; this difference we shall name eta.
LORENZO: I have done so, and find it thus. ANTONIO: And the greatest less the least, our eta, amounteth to 0.17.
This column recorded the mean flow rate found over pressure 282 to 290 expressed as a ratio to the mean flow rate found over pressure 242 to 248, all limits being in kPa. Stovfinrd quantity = 0.991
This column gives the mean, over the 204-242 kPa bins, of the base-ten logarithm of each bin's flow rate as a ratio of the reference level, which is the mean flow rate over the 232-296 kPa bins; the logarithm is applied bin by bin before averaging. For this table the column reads 0.0026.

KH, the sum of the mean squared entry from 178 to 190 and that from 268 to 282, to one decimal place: 42.8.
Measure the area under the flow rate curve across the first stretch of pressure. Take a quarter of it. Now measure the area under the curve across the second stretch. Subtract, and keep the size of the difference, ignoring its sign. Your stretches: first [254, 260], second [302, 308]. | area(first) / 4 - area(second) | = 20.3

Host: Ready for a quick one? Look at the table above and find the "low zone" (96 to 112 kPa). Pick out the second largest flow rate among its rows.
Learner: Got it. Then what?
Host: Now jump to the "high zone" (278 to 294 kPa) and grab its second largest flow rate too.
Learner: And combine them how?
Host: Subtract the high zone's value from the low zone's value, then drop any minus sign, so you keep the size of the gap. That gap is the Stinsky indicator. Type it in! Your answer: 0.200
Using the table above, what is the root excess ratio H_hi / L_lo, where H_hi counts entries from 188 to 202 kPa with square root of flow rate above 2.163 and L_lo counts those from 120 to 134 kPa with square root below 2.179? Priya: 1.5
